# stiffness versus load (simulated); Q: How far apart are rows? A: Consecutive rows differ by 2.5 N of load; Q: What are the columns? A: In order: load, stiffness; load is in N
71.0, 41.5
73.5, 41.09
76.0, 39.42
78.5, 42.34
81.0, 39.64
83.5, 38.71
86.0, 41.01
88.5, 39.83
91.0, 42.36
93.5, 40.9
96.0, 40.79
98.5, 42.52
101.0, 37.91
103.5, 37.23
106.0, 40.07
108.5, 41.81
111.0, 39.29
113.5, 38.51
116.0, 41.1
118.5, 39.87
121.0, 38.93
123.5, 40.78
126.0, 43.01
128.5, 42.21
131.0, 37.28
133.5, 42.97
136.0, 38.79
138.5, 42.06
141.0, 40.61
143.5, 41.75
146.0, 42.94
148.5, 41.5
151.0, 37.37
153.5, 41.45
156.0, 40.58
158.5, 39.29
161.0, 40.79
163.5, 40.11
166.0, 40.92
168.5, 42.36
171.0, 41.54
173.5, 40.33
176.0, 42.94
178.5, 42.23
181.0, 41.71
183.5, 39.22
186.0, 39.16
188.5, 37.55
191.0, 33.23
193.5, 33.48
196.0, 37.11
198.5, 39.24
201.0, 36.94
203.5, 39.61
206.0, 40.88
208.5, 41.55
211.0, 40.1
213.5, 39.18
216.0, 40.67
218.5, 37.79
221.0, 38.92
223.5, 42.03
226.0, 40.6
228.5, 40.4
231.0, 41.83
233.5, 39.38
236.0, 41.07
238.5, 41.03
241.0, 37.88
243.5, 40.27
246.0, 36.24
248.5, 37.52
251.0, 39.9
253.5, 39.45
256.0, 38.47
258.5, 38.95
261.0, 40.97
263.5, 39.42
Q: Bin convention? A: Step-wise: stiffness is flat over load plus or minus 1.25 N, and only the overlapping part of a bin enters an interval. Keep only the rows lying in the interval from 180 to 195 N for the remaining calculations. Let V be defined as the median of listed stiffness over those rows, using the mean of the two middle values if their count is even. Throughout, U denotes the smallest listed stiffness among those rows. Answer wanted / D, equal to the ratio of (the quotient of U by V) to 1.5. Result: 0.578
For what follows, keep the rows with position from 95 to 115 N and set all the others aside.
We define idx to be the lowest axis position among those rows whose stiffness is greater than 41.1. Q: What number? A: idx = 98.5 N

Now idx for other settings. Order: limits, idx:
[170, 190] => 171.0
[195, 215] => 208.5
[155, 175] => 168.5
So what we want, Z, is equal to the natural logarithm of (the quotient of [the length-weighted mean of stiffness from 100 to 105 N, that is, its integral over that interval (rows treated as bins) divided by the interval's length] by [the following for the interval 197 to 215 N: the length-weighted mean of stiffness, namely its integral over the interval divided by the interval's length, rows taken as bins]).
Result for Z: -0.050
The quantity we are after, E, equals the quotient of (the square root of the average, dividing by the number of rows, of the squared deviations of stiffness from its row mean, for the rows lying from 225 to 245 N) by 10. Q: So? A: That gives 0.11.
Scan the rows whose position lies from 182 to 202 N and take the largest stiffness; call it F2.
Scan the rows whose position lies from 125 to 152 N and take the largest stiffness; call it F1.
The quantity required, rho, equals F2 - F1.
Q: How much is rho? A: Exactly -3.8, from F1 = 43.01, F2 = 39.24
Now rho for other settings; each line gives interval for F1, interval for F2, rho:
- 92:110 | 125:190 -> 0.5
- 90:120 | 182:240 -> -0.5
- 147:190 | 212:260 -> -0.9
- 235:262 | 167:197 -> 1.9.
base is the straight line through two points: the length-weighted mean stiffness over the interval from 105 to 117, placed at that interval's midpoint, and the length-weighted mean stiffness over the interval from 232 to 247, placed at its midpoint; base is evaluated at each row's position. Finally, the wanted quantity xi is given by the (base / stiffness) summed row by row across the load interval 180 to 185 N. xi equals 2.0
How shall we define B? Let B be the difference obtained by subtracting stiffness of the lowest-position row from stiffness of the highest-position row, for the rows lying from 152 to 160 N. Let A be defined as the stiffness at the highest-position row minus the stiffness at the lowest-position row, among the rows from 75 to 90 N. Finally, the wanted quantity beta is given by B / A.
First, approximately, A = 0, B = -2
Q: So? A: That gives -5.3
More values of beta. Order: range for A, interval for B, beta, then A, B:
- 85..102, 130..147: -1.8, -3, 6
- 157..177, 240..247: -0.4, 4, -2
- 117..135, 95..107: -0.2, 3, -1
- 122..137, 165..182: -0.4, -2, 1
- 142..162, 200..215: -2.3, -1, 2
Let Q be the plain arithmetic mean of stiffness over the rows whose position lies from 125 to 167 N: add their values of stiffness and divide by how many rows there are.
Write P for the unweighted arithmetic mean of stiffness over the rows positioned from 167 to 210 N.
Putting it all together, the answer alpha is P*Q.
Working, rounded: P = 39.4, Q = 40.8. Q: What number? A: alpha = 1606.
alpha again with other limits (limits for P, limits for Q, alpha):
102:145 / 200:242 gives 1614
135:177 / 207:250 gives 1628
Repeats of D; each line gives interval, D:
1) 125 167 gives 0.607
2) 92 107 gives 0.614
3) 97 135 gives 0.619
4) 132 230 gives 0.546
